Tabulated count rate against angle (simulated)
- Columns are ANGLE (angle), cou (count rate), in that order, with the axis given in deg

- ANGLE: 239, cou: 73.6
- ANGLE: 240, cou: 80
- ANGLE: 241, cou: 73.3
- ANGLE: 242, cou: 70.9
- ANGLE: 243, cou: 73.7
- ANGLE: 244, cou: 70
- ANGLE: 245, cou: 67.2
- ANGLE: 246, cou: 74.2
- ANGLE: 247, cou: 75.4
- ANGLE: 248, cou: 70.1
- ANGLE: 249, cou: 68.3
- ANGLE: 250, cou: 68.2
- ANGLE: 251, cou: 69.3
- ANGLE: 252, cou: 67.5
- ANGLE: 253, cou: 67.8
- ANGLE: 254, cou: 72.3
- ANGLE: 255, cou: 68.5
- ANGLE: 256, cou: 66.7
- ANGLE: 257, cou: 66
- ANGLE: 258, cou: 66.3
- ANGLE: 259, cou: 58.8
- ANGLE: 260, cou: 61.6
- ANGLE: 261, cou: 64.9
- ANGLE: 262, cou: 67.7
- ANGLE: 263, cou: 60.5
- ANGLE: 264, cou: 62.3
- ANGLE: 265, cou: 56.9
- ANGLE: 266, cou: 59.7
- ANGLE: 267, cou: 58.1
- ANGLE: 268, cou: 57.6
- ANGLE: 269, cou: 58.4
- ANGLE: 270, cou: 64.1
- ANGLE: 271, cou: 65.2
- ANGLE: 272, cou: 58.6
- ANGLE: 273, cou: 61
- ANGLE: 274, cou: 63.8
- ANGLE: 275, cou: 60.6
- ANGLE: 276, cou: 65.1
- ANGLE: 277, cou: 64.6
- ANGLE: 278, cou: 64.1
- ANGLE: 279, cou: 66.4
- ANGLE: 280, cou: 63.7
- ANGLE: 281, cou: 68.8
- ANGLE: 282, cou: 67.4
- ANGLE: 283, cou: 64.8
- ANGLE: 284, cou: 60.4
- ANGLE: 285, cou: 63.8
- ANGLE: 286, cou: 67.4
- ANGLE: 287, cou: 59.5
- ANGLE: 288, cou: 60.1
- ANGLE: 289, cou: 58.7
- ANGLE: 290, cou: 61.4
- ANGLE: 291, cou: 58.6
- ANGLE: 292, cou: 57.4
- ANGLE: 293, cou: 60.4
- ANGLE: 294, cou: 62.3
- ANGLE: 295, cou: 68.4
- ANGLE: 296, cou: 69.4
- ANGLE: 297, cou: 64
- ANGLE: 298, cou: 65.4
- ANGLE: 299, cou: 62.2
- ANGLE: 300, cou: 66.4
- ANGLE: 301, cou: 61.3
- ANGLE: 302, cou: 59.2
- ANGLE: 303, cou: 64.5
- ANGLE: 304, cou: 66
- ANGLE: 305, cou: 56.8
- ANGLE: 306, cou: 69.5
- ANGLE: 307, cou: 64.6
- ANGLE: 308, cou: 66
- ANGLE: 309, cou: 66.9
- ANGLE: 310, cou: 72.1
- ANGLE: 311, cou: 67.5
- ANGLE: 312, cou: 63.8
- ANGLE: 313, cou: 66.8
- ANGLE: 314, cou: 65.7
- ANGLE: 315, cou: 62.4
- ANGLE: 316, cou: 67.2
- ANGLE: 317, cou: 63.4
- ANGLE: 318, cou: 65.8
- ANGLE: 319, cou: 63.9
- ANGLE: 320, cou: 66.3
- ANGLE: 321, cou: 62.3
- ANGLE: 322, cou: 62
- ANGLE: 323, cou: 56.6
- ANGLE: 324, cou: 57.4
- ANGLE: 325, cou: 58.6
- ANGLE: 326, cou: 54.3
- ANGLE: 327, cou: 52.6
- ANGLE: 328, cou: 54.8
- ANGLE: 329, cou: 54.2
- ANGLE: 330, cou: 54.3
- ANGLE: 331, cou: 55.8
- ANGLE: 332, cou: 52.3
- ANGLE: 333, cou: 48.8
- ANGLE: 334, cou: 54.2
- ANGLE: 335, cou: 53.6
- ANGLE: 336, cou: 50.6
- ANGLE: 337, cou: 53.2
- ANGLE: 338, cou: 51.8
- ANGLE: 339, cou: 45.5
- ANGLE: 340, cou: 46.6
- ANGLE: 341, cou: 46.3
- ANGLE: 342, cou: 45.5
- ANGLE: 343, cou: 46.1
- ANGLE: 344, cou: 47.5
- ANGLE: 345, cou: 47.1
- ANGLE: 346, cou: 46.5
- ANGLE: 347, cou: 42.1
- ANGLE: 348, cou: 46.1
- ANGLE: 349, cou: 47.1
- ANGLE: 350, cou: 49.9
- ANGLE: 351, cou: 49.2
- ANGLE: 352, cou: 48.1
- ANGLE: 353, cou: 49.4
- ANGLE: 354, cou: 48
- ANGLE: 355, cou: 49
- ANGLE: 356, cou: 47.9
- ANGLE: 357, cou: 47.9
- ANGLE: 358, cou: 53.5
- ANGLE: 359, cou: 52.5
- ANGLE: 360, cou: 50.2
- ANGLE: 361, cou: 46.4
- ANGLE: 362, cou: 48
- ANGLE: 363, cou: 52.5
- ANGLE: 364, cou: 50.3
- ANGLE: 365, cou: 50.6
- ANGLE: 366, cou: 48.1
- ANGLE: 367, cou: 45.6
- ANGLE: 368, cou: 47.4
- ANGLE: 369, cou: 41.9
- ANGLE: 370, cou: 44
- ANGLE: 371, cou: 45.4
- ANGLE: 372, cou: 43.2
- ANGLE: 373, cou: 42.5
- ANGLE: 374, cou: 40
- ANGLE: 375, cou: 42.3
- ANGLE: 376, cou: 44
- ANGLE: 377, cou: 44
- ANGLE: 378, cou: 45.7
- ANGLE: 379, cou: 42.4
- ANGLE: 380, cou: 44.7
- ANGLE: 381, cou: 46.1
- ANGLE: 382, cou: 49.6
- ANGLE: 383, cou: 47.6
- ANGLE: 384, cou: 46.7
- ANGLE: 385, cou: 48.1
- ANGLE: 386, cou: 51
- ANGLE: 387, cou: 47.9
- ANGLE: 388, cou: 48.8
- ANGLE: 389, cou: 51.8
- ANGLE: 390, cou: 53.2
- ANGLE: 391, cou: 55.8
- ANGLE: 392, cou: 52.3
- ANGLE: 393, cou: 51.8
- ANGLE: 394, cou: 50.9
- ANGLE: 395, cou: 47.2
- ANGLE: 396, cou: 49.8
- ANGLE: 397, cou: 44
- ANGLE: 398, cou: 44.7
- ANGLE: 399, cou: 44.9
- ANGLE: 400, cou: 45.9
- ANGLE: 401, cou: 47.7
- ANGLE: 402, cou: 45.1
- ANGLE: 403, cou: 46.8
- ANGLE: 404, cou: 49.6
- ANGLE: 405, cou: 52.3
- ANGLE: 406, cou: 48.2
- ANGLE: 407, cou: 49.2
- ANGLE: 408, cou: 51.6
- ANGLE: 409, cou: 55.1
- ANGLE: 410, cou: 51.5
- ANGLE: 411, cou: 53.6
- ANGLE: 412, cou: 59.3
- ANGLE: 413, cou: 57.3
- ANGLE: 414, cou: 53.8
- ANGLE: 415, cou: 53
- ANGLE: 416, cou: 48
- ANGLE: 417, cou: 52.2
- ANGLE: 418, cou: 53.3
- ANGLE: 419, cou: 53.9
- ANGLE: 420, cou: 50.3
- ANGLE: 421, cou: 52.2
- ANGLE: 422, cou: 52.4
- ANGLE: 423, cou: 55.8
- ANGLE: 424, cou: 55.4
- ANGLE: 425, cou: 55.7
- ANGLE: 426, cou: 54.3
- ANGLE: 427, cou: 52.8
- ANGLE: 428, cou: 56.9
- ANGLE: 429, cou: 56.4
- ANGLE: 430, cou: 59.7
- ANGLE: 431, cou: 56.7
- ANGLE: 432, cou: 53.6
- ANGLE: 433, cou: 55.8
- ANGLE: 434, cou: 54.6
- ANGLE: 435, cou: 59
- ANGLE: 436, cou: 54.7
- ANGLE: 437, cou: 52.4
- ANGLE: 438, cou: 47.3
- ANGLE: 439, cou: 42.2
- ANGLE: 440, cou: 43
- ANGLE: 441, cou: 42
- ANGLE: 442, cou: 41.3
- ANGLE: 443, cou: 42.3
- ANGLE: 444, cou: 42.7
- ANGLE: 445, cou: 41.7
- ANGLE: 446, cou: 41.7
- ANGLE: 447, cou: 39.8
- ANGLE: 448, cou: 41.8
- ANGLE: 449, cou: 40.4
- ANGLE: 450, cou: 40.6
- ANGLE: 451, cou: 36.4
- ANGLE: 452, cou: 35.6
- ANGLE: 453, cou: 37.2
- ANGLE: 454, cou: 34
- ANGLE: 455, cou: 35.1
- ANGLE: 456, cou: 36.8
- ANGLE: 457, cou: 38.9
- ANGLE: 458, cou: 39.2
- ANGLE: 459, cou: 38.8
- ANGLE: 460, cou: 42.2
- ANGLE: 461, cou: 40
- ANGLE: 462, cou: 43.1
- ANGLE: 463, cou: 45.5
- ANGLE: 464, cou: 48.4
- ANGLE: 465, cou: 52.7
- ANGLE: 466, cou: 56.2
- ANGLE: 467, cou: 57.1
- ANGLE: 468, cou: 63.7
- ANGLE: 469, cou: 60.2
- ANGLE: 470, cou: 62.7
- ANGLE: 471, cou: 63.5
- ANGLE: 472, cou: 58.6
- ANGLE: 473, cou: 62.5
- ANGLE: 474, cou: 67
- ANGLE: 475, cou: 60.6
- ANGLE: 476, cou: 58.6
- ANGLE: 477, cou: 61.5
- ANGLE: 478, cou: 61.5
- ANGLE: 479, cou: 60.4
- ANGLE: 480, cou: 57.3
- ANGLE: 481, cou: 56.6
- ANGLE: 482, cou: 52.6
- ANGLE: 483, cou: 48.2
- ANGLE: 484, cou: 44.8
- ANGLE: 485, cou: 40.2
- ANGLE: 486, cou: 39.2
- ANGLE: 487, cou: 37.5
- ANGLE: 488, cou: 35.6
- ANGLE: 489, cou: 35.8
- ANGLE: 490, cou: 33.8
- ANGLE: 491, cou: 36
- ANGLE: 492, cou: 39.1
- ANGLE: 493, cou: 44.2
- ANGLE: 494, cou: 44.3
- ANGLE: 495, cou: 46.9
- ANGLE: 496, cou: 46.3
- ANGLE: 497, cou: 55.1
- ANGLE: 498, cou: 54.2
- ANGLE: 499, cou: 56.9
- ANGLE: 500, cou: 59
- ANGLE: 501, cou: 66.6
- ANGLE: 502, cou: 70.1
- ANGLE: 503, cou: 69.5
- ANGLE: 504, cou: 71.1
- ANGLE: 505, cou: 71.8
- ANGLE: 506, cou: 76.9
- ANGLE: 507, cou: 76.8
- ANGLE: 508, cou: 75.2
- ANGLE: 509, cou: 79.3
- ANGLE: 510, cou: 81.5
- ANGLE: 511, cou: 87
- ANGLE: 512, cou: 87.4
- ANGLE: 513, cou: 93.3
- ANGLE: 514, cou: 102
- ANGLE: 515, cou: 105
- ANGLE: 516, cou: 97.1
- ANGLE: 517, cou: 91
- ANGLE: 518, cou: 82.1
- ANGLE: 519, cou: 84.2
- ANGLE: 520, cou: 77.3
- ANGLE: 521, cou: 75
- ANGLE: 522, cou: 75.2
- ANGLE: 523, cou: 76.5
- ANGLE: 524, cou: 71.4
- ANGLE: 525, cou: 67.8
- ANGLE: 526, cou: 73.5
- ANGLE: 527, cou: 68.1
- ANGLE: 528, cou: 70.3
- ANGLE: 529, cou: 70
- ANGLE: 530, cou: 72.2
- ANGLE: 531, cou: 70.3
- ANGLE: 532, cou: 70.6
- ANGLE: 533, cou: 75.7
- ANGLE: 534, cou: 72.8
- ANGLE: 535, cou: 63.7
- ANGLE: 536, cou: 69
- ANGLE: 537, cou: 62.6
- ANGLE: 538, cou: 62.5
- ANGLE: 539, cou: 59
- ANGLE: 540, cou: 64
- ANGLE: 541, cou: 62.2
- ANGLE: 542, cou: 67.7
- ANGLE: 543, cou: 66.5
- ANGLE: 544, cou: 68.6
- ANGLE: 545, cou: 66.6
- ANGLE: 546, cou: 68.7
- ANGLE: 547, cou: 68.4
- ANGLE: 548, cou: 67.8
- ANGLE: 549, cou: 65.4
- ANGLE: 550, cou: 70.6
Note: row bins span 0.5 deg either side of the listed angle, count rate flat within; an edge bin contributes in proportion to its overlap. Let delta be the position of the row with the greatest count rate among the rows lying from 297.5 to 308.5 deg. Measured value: 306 deg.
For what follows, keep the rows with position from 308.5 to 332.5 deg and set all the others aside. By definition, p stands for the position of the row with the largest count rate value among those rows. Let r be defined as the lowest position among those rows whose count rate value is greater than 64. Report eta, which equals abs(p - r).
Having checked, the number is 1 deg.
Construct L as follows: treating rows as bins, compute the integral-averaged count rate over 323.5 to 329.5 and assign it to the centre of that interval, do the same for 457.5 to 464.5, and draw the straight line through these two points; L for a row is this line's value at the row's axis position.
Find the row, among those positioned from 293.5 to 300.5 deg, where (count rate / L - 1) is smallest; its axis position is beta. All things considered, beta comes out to 294 deg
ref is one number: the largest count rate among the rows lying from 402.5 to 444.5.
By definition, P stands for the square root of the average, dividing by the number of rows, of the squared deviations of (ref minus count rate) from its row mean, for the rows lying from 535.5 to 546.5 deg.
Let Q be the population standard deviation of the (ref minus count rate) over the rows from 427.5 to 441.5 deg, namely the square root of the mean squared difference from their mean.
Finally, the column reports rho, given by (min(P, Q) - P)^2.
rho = 0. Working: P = 3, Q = 6.0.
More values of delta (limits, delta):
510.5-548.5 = 515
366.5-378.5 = 368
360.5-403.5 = 391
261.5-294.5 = 281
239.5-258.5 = 240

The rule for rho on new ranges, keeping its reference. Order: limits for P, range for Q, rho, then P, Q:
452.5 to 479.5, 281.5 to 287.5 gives 60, 11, 3.1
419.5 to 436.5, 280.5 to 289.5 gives 0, 2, 3.7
